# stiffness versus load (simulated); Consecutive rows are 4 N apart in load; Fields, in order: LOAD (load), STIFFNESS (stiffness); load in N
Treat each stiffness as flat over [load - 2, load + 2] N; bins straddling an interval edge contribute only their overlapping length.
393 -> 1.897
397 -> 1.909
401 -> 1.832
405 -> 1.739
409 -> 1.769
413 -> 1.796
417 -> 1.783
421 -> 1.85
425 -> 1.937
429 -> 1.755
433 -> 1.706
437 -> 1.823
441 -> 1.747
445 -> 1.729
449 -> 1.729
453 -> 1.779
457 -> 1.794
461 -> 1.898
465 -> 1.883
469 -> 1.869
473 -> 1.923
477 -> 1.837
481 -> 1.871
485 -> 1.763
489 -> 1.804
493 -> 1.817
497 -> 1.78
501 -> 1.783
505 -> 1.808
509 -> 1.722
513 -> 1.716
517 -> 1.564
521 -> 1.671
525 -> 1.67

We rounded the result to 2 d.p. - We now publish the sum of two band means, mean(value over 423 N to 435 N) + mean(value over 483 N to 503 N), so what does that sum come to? 3.59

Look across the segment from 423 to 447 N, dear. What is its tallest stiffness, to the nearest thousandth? 1.937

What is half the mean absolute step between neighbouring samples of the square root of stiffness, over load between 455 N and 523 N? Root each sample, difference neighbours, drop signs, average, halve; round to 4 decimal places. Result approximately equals 0.0104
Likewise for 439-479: 0.0073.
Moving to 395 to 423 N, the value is 0.0095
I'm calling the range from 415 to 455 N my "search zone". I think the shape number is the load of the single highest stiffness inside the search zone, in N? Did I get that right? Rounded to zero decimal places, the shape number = 425 N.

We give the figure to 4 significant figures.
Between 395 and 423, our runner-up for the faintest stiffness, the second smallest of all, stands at 1.769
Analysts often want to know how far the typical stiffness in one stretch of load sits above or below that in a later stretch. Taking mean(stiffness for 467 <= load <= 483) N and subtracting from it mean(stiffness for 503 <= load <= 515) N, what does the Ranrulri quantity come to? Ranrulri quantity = 0.13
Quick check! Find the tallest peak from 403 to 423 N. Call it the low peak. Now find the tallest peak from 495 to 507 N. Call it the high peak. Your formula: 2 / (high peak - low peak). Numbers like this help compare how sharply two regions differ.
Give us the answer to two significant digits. -48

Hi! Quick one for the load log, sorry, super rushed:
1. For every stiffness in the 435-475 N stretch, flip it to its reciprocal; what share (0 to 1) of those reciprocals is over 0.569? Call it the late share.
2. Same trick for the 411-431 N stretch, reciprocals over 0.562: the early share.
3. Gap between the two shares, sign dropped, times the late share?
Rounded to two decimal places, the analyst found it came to 0.03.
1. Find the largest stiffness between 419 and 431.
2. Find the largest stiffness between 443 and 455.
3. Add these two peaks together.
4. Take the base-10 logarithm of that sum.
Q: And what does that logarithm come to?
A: 0.570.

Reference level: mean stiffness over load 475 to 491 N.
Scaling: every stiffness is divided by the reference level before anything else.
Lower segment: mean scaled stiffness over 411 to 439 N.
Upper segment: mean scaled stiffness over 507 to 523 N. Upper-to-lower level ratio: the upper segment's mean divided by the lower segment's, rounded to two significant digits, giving 0.92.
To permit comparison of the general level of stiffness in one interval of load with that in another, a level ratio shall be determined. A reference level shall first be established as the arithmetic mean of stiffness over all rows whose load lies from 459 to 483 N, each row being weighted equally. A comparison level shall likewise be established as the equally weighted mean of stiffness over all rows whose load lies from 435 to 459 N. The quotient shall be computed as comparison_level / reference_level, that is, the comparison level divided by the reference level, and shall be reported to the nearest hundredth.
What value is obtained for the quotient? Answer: 0.94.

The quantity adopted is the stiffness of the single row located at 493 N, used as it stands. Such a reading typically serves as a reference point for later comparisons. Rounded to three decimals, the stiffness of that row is 1.817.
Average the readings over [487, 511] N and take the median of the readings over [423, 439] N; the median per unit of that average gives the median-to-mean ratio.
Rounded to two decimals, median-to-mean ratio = 1.00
